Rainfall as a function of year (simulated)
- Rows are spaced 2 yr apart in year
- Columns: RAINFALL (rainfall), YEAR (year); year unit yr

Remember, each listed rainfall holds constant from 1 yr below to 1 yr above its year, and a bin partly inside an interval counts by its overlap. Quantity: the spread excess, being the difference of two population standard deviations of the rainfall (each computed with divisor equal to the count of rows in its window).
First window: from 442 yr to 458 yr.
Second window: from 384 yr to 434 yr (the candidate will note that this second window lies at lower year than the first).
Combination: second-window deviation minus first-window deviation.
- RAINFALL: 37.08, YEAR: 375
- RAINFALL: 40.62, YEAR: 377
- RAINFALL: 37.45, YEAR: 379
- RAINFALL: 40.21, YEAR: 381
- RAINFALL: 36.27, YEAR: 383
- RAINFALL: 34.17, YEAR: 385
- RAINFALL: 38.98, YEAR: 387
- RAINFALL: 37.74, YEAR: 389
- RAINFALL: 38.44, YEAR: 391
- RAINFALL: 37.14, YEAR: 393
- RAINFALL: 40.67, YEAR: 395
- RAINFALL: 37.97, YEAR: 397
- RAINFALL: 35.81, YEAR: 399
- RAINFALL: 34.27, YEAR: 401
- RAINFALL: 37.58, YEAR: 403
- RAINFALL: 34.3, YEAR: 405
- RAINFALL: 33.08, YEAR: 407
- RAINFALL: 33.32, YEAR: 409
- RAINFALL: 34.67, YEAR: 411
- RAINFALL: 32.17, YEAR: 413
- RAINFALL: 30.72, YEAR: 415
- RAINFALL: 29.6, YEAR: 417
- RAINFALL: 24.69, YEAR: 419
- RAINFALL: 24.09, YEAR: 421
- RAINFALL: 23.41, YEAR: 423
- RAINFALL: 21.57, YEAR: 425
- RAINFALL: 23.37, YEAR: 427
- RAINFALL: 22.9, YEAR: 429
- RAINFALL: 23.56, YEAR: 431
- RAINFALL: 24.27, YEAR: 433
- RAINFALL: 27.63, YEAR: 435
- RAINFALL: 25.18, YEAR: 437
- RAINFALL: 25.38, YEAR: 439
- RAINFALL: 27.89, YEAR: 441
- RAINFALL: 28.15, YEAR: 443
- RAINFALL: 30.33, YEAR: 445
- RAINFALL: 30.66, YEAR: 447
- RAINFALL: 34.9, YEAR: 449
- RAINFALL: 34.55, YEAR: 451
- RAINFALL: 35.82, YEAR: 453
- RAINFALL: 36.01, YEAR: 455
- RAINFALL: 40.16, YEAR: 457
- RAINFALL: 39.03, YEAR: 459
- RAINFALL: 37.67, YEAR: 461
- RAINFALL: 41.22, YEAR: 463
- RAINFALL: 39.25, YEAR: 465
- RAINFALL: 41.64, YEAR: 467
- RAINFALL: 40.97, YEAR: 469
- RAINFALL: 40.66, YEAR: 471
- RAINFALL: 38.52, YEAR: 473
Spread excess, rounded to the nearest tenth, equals 2.4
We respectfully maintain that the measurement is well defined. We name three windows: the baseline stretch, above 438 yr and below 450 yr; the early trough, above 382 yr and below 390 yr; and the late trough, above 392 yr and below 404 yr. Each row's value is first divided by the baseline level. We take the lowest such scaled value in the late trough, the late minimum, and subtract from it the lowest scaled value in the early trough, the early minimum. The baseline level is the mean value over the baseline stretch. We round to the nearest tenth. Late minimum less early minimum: 0.0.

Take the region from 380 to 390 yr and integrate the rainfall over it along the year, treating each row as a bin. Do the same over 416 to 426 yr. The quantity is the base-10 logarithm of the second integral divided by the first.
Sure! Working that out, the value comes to -0.18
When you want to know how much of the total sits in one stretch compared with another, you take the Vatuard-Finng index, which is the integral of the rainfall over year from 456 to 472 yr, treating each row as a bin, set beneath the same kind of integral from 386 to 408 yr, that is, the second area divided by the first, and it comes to 1.3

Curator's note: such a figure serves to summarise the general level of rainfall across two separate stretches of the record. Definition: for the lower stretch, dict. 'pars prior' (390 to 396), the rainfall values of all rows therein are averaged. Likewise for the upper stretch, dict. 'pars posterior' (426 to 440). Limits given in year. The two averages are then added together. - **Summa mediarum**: 63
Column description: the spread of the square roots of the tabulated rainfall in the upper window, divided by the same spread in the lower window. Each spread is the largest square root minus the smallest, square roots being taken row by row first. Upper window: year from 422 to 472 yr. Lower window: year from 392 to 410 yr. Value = 2.9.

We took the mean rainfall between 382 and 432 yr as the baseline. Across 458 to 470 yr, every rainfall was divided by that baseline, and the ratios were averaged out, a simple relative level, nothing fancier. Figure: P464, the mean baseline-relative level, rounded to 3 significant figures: 1.25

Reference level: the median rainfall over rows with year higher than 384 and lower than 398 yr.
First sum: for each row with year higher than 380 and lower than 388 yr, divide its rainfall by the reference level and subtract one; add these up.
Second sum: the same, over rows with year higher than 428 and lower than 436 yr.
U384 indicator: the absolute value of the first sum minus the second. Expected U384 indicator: 1.35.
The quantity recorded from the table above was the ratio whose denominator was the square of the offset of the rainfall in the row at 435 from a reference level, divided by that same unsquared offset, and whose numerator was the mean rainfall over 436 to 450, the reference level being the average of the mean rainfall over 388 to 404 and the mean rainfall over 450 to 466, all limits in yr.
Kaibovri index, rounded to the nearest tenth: -2.9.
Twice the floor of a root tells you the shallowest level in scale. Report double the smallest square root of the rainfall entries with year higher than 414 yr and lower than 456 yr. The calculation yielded 9.3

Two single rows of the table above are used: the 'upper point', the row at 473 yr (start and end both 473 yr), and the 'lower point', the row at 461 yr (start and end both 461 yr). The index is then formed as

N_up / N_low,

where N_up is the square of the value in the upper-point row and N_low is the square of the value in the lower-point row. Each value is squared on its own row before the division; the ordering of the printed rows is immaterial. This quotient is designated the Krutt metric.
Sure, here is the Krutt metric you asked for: 1.0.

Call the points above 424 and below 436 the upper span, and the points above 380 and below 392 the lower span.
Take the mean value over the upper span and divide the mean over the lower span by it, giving 1.6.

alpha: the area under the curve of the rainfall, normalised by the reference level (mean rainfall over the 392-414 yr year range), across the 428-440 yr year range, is 8.4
